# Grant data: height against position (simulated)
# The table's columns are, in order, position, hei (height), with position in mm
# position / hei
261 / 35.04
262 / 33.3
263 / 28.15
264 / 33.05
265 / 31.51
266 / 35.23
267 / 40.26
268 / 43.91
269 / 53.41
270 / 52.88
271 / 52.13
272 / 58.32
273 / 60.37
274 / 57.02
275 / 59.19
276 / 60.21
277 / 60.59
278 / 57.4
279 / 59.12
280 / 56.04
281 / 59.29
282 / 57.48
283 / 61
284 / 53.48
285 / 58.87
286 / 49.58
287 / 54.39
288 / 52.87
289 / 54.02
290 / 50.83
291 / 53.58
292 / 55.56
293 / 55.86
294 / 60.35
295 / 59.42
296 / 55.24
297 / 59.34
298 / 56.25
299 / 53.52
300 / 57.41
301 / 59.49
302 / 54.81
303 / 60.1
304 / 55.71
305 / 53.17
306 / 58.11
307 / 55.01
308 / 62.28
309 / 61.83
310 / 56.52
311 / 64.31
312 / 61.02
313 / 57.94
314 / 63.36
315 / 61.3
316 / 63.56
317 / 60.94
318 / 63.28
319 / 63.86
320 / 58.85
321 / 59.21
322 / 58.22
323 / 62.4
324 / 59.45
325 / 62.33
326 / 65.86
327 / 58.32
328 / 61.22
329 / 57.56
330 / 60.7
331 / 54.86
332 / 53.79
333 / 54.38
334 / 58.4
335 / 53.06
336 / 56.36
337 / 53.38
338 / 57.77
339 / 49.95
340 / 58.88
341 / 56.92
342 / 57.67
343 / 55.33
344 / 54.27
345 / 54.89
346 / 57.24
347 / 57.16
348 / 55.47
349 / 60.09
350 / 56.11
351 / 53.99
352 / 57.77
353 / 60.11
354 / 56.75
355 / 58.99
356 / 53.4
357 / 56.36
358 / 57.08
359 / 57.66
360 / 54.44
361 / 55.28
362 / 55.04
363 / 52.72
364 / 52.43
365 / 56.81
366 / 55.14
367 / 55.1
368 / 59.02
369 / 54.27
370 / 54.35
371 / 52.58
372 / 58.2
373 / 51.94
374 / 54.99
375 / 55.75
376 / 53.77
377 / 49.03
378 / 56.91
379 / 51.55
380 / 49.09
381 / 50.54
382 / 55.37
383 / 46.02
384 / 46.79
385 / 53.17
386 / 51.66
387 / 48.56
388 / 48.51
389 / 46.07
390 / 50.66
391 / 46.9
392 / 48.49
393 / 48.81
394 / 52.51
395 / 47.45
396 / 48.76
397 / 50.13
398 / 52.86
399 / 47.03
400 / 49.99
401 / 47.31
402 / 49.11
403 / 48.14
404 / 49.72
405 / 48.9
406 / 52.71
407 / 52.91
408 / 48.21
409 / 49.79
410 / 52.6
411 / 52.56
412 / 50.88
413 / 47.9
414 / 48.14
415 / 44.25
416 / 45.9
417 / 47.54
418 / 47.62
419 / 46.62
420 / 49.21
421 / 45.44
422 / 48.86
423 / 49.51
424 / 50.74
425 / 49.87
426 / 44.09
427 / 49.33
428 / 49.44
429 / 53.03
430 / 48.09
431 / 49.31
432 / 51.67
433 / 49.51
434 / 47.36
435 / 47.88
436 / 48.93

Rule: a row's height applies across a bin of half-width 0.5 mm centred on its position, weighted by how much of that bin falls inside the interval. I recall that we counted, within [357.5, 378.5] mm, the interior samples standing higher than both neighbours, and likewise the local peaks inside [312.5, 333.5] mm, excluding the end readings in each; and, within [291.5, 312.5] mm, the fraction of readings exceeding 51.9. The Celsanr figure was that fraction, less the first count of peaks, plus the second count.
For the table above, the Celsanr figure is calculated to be 2.00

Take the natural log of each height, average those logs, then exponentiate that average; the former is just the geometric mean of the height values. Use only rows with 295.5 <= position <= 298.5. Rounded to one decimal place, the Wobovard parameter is 56.9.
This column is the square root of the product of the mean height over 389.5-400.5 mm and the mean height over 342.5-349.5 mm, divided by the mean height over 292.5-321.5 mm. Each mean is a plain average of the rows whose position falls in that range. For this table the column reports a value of 0.89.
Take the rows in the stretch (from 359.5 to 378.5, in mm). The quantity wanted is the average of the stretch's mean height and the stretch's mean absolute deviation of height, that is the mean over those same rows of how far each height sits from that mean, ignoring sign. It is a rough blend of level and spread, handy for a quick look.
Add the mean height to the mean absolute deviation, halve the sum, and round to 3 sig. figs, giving 28.2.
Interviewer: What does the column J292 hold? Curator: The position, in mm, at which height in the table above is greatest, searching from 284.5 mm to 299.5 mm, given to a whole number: 294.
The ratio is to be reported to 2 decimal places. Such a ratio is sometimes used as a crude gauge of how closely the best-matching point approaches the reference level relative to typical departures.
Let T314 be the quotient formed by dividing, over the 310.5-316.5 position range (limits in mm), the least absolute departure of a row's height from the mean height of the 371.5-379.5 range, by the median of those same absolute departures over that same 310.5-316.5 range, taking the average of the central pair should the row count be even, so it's 0.47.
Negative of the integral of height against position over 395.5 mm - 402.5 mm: -345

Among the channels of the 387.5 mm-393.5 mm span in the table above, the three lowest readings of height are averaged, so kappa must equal 47.2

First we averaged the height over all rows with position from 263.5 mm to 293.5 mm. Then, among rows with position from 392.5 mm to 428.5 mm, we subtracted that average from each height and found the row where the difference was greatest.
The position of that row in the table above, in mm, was 407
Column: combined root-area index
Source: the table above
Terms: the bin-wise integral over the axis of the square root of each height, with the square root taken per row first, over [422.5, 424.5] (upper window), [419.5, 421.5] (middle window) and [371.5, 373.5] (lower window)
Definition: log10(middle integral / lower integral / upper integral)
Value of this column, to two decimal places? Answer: -1.18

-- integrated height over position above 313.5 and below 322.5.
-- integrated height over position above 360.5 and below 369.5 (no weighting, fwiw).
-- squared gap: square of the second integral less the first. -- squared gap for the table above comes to 3223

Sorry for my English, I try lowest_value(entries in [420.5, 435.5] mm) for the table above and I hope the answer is 44.09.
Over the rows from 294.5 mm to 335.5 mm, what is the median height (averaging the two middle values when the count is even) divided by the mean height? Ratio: 1.00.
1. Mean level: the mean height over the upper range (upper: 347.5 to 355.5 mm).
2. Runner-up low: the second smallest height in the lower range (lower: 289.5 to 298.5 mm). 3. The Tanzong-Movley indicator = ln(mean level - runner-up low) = 1.3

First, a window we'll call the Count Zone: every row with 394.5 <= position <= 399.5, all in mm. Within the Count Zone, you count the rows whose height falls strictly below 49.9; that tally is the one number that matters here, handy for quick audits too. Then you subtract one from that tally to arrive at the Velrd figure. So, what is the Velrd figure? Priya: 2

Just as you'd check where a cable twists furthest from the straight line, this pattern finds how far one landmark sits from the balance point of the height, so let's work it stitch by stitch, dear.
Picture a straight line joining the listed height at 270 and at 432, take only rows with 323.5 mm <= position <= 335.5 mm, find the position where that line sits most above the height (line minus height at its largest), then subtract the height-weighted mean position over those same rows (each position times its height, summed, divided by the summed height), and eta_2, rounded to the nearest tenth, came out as 5.7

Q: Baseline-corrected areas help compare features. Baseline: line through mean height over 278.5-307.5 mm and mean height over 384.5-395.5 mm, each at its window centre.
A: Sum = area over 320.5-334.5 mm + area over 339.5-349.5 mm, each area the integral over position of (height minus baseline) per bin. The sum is 116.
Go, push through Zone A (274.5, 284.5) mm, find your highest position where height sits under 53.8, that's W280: 284 mm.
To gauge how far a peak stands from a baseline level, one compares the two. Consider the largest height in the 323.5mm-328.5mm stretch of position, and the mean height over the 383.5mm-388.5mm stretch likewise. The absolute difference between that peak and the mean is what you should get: 16.1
